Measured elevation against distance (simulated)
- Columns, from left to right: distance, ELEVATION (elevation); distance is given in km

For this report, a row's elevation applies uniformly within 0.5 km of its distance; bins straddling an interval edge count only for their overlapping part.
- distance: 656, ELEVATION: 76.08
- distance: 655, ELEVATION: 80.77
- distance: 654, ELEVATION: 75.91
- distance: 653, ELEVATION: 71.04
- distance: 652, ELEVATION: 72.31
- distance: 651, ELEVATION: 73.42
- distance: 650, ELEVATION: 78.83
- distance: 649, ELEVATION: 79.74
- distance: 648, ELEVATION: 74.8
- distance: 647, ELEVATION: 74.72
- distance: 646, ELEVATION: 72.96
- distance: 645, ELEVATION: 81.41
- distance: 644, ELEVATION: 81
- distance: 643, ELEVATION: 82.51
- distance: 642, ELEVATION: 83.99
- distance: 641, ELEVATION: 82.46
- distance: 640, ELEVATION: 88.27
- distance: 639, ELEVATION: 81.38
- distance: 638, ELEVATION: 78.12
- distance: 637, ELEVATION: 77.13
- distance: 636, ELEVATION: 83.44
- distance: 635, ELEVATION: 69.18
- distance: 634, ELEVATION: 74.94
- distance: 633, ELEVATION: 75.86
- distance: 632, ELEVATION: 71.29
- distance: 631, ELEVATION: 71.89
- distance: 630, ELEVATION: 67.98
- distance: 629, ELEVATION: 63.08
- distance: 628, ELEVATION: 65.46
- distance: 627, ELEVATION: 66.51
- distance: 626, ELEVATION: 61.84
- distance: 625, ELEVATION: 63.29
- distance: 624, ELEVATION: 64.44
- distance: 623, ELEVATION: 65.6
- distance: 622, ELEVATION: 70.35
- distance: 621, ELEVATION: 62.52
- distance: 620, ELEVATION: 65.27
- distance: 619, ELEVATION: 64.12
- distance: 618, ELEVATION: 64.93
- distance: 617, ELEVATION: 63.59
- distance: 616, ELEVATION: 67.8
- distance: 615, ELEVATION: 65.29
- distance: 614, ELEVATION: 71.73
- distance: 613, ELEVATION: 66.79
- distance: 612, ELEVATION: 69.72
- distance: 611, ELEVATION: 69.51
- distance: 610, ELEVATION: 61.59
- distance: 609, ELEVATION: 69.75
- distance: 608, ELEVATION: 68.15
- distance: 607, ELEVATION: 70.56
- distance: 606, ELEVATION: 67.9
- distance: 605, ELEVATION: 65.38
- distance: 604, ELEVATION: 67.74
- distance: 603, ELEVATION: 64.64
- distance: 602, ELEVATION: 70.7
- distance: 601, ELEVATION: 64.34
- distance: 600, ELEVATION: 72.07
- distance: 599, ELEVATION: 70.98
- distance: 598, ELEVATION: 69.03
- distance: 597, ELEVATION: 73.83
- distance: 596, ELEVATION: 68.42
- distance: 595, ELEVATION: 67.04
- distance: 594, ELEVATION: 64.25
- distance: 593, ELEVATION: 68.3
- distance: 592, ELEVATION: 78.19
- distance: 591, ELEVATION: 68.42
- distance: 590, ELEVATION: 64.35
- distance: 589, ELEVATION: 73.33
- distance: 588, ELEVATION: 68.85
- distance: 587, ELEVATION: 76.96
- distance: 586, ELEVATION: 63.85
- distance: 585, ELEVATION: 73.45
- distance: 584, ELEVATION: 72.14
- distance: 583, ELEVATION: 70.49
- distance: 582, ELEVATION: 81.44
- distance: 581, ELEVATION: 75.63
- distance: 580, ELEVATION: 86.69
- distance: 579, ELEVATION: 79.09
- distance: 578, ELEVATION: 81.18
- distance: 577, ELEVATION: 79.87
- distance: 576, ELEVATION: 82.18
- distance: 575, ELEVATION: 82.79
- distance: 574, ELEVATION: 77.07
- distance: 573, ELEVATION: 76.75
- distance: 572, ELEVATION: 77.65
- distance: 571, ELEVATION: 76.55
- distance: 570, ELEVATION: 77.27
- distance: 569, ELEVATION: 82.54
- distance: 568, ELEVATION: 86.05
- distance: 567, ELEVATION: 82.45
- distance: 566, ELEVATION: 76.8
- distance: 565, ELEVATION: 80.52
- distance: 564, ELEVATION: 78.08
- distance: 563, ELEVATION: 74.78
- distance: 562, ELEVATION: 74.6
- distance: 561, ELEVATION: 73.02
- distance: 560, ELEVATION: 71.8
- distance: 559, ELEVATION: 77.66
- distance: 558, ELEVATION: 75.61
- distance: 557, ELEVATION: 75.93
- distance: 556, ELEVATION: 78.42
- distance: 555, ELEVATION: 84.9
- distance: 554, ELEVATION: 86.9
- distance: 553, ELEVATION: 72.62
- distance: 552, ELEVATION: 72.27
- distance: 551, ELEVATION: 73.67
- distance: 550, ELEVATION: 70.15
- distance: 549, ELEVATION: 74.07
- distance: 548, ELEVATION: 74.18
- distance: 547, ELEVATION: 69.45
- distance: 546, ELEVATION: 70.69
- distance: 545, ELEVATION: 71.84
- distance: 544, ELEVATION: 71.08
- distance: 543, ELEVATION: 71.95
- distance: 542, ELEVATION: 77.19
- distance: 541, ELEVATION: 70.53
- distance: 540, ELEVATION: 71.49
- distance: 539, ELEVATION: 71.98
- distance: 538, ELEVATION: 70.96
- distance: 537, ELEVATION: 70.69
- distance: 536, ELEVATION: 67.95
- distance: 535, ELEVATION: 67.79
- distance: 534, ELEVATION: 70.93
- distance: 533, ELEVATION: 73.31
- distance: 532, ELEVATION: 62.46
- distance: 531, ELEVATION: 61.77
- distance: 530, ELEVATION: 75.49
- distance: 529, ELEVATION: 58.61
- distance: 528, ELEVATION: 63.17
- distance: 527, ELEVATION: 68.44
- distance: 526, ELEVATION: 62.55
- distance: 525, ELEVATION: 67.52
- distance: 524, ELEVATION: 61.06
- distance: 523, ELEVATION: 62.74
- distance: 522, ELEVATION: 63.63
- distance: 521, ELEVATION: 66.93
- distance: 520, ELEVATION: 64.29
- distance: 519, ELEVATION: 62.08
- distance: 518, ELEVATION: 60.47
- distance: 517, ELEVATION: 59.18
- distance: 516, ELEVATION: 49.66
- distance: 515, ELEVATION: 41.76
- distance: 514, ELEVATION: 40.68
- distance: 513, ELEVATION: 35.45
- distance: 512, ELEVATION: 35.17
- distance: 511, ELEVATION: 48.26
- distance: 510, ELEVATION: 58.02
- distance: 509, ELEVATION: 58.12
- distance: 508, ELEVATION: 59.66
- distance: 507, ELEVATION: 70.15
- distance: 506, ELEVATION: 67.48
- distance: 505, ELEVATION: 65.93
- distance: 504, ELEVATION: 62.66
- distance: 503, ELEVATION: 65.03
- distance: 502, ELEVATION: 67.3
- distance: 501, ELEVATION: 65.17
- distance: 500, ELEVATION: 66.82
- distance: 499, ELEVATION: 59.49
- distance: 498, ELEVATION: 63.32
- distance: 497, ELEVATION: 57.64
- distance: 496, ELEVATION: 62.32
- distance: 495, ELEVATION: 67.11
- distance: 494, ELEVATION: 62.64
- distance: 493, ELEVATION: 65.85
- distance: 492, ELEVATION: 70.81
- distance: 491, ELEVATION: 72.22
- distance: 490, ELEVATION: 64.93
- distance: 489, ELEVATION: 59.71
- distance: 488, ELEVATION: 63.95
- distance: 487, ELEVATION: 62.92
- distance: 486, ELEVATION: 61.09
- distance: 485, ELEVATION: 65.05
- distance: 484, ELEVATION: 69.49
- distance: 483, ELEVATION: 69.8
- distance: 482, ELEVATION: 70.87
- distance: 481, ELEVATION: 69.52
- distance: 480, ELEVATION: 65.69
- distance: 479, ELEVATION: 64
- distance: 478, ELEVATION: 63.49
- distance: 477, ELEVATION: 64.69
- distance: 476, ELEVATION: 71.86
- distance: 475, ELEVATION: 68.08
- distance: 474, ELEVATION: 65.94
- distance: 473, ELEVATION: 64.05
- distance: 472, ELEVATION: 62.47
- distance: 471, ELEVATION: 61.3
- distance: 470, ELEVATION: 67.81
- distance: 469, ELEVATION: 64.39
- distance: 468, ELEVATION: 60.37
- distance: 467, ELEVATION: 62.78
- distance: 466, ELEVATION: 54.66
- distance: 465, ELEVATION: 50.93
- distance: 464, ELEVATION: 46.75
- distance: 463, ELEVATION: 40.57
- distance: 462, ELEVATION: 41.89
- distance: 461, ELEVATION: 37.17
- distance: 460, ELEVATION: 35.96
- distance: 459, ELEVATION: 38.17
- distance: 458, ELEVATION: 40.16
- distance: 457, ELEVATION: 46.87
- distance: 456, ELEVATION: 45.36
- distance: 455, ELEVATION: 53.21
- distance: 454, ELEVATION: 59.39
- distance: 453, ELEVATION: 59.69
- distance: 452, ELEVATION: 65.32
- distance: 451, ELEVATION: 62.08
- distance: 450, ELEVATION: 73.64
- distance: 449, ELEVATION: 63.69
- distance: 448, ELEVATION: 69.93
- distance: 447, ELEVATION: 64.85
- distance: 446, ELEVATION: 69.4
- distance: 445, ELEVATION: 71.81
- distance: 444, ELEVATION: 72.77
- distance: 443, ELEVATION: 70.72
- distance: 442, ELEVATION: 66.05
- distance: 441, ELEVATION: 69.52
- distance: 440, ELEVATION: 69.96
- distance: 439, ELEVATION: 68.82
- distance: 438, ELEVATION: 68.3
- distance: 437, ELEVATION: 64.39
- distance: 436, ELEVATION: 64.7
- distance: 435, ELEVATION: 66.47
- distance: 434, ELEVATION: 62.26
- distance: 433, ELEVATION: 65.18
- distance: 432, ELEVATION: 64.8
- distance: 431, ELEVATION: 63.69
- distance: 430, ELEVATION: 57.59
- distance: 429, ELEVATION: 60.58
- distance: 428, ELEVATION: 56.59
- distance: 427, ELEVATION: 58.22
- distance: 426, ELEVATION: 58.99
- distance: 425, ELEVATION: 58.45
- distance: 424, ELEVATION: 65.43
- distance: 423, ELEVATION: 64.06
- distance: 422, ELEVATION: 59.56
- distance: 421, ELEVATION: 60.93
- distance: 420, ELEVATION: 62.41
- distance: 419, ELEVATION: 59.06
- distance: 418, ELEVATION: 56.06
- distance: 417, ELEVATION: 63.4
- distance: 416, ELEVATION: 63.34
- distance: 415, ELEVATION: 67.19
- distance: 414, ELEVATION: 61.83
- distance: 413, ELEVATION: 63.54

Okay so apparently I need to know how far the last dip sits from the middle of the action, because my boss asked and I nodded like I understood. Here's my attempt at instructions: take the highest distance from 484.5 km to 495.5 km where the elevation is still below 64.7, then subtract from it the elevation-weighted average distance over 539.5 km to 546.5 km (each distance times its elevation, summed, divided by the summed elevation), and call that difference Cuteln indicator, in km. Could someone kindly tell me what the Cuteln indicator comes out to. -49.0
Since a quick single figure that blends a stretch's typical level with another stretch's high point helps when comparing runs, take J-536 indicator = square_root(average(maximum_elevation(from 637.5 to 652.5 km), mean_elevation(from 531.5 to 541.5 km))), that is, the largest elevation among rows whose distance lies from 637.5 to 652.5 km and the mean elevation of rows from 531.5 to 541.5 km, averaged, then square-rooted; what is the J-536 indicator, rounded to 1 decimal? 8.9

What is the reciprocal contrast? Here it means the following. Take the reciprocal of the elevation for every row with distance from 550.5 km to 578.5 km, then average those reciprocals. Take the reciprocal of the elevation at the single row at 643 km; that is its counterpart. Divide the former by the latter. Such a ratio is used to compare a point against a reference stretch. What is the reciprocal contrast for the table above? 1.06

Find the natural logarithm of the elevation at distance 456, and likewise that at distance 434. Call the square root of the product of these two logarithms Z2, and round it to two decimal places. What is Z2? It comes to 3.97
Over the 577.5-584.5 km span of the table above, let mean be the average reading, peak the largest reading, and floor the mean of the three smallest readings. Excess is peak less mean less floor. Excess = -64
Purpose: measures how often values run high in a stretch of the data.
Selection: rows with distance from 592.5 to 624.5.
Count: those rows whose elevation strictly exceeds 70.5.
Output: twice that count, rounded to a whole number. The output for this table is 12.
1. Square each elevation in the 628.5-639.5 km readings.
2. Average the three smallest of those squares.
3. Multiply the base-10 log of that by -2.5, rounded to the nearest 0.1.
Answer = -9.1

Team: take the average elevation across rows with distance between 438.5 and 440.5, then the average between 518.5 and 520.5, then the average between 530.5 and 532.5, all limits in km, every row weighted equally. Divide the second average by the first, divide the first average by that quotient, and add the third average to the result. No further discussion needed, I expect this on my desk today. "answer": 138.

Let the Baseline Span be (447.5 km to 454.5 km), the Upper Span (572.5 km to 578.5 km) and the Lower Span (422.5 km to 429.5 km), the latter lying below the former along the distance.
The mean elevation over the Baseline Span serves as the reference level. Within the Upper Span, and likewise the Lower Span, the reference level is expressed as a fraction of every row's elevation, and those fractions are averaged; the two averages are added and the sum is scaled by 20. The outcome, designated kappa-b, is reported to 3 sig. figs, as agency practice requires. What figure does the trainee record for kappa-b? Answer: 37.8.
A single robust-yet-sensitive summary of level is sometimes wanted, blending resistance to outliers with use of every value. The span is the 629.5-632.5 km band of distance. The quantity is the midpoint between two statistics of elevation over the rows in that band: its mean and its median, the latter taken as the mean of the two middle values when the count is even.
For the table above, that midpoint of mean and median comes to 71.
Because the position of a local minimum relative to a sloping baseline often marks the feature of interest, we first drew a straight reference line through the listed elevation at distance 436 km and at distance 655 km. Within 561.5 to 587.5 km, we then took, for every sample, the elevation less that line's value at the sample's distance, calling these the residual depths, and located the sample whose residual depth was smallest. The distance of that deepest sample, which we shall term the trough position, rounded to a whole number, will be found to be 586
